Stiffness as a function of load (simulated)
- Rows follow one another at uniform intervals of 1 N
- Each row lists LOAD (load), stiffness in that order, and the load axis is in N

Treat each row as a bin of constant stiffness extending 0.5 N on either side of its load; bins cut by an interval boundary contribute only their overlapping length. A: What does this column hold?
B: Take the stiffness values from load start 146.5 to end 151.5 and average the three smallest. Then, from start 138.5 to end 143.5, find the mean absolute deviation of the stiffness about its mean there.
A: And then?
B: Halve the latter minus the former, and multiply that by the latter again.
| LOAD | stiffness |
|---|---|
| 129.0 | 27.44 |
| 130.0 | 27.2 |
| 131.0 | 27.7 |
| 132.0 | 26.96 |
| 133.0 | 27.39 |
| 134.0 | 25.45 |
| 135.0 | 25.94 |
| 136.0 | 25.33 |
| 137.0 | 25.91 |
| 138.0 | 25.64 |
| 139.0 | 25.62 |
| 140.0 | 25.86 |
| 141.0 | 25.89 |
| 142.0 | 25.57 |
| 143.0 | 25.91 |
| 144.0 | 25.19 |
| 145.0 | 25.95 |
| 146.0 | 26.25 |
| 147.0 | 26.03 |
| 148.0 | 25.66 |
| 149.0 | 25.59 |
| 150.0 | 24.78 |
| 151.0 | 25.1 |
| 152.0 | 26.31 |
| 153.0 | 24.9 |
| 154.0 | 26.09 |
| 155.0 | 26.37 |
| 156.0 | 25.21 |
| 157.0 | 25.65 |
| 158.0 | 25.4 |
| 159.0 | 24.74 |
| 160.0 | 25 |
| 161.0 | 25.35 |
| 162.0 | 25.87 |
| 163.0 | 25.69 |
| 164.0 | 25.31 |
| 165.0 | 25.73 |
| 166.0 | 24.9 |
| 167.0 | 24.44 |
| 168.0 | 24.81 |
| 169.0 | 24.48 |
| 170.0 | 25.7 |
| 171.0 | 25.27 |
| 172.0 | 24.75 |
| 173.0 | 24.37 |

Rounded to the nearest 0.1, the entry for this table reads -1.8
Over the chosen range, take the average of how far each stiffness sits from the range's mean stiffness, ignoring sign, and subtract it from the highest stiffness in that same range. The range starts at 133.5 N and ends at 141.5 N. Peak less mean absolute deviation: 25.7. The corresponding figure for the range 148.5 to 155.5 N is 25.8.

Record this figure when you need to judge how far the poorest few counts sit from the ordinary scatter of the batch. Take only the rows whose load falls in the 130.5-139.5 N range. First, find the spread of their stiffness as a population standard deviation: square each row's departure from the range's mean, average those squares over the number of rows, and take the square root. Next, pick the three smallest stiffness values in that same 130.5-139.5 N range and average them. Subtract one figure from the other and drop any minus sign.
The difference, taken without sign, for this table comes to 24.6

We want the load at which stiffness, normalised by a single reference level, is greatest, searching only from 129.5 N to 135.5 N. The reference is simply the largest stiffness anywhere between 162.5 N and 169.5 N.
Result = 131.0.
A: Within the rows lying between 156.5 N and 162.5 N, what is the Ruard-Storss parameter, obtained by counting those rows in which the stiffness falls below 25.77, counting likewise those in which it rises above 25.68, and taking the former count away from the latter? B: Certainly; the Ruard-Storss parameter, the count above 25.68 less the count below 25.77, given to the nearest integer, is -4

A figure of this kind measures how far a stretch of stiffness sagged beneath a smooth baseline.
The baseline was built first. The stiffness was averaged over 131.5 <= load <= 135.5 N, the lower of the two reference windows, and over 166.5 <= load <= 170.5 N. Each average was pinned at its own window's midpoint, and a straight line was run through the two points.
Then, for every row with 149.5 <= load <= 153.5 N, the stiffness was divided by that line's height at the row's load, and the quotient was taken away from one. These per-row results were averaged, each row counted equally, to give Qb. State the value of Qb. 0.014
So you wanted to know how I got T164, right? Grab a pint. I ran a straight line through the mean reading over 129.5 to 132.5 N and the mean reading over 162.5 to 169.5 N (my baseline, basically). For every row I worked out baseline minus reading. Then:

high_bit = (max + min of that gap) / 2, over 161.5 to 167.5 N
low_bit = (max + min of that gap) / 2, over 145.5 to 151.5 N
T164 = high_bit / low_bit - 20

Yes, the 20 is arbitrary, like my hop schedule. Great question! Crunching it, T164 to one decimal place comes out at -20.0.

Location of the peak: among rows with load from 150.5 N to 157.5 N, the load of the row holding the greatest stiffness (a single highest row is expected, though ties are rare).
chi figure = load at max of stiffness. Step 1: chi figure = 155.0 N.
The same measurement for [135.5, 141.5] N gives 137.0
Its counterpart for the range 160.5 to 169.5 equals 162.0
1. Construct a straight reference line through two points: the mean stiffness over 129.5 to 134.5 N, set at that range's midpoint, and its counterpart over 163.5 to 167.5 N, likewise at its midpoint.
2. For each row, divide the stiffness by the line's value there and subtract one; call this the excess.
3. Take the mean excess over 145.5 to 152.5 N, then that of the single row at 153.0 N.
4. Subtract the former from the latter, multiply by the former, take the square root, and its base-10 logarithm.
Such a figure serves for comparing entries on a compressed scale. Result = -1.78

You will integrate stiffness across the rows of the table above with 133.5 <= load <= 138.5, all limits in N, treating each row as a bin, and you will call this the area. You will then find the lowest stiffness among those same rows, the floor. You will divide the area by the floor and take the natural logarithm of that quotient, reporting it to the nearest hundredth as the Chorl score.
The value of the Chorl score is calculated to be 1.62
